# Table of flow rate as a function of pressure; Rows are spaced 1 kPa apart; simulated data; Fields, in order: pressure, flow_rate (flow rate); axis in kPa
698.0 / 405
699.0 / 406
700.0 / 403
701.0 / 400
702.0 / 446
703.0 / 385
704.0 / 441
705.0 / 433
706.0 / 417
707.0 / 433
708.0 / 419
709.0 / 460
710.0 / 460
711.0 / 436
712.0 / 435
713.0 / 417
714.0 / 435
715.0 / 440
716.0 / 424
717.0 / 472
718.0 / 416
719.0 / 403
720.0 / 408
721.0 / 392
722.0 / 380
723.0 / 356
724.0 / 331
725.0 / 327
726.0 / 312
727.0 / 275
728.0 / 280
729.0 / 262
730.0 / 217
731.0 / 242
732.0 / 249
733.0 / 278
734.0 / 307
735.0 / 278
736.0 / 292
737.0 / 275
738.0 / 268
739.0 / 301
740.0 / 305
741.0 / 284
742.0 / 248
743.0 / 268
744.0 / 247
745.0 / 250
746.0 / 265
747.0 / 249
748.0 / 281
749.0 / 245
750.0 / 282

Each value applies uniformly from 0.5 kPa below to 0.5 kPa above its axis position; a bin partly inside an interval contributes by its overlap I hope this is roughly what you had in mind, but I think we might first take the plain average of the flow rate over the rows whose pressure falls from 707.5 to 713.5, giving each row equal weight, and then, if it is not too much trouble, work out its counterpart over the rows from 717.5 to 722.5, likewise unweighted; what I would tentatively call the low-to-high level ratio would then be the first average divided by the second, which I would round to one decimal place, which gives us 1.1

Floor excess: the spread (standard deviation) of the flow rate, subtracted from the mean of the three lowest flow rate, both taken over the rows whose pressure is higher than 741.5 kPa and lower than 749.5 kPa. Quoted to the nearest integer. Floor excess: 234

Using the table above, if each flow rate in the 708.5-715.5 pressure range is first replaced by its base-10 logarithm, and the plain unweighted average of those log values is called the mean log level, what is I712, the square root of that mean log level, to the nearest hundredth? 1.63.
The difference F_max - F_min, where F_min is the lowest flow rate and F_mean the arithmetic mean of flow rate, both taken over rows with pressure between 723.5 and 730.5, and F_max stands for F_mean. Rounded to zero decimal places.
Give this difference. 69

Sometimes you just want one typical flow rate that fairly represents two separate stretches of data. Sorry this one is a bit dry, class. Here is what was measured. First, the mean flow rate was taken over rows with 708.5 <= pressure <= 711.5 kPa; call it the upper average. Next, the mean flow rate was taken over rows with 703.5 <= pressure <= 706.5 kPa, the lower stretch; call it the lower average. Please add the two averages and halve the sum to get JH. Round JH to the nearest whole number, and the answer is 441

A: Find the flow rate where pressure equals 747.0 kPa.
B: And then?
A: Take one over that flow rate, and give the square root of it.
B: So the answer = 0.063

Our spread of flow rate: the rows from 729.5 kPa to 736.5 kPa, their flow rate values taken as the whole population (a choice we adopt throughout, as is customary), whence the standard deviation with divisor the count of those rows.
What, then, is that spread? 29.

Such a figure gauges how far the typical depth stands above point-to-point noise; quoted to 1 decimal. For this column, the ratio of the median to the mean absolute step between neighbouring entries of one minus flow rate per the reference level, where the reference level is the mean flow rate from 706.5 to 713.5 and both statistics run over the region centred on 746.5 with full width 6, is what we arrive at 9.2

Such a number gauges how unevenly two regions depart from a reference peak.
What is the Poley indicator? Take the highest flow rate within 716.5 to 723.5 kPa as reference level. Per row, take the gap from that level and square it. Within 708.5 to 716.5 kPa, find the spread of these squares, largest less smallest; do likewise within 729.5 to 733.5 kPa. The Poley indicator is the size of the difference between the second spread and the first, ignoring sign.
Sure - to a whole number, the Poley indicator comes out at 24508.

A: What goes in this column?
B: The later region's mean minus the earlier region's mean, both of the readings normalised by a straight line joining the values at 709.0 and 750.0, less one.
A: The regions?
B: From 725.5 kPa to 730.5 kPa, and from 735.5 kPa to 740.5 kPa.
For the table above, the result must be 0.15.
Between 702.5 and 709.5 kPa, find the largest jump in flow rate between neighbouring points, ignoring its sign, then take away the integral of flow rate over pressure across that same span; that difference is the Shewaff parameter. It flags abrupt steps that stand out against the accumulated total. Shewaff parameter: -2932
